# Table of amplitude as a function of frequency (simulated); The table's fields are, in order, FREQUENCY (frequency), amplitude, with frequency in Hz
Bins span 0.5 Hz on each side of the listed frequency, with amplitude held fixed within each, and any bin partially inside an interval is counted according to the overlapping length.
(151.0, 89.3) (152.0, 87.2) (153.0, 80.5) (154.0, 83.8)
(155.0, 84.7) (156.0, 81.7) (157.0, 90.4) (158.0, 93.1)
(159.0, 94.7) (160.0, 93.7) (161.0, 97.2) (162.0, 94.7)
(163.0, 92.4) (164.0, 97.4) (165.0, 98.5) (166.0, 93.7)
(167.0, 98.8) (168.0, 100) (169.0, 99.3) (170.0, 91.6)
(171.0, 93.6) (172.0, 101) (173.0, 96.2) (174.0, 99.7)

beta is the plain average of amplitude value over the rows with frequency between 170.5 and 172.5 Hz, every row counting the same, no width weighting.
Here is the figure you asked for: 97.3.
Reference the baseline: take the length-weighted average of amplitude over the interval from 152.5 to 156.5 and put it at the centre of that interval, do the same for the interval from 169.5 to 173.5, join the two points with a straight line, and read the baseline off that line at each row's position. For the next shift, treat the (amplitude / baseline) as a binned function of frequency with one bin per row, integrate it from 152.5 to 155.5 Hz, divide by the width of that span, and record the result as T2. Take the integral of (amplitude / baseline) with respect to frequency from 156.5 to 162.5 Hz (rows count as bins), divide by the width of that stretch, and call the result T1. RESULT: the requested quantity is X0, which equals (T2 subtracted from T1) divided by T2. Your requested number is 0.077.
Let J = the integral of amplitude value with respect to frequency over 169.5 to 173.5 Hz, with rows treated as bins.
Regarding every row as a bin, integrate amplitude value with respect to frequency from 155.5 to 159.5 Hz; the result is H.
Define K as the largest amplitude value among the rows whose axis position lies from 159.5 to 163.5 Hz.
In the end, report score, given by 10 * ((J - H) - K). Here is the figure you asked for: -747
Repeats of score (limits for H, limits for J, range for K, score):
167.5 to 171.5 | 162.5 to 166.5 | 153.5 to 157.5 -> -929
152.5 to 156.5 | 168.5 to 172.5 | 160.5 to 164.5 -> -426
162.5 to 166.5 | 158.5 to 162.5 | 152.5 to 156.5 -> -864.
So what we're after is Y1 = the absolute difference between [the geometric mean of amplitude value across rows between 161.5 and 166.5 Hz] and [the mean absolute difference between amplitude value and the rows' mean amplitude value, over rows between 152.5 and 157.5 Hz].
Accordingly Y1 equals 93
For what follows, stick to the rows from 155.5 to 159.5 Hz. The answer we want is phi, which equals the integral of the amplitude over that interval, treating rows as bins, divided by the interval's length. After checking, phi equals 90.0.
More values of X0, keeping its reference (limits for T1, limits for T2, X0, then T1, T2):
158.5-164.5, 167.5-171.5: 0.057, 1.08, 1.022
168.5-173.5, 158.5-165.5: -0.064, 1.01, 1.081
